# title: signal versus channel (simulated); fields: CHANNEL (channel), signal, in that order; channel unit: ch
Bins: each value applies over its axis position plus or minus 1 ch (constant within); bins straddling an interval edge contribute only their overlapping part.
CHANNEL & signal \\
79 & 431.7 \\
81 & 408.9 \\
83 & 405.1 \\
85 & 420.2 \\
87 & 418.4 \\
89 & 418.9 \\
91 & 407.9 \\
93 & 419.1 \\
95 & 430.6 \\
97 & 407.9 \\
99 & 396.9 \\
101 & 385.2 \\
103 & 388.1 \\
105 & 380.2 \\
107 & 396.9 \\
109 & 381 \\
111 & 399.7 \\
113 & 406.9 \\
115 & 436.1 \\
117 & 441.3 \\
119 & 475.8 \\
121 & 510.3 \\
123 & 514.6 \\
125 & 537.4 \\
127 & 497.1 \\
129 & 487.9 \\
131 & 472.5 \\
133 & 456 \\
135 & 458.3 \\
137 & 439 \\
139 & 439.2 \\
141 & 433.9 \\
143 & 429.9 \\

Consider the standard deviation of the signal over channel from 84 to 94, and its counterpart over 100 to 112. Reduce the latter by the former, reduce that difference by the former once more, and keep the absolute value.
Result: 2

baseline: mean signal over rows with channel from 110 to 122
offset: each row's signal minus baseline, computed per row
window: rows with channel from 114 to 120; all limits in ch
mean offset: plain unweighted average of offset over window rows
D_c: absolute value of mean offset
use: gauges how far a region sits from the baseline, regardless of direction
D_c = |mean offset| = 6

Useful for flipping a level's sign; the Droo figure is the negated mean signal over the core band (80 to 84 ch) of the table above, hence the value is -407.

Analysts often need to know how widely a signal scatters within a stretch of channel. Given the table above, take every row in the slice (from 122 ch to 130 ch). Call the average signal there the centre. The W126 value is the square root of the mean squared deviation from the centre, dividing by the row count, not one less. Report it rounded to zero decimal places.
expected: 19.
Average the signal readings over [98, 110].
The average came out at 388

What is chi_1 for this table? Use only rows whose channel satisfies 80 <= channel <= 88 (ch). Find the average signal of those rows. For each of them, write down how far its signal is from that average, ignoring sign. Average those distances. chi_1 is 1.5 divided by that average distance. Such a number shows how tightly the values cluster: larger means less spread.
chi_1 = 0.24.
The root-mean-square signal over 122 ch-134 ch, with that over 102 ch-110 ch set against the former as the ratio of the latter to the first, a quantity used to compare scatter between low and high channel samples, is 0.78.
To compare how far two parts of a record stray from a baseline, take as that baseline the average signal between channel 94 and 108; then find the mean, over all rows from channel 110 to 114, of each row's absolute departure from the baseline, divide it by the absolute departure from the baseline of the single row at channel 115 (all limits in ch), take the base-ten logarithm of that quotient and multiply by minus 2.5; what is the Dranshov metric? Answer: 2.1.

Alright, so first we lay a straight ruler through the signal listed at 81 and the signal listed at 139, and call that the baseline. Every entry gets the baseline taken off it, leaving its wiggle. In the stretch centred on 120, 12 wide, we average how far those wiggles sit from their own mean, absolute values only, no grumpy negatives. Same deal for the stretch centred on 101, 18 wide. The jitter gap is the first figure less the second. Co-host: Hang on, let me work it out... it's 17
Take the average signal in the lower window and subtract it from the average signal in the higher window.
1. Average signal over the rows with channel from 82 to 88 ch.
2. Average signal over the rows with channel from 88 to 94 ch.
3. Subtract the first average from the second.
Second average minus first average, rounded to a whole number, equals 1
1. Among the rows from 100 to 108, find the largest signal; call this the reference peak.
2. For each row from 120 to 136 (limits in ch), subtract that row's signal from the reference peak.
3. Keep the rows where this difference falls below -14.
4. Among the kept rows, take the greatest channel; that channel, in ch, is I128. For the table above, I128 135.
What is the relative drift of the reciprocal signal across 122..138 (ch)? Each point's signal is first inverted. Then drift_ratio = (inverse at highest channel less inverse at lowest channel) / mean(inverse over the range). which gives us 0.16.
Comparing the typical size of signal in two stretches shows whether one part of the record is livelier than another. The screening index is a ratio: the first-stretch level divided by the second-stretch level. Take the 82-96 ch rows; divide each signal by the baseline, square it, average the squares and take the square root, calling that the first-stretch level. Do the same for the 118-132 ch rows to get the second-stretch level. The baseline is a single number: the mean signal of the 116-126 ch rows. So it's 0.83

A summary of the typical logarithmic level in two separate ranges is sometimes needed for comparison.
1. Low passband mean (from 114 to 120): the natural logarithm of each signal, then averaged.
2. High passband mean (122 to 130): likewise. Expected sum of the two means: 12.3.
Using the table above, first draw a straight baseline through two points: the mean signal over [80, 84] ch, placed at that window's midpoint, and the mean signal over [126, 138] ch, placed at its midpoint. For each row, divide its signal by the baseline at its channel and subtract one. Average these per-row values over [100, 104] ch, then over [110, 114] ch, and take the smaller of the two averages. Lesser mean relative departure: -0.104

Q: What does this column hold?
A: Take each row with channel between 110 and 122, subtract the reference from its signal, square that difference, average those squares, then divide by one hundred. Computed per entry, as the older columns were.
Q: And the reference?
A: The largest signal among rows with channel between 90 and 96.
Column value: 17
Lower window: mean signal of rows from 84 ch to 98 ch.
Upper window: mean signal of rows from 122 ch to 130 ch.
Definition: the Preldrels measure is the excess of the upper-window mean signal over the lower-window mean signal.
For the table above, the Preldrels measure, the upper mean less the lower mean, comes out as 92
